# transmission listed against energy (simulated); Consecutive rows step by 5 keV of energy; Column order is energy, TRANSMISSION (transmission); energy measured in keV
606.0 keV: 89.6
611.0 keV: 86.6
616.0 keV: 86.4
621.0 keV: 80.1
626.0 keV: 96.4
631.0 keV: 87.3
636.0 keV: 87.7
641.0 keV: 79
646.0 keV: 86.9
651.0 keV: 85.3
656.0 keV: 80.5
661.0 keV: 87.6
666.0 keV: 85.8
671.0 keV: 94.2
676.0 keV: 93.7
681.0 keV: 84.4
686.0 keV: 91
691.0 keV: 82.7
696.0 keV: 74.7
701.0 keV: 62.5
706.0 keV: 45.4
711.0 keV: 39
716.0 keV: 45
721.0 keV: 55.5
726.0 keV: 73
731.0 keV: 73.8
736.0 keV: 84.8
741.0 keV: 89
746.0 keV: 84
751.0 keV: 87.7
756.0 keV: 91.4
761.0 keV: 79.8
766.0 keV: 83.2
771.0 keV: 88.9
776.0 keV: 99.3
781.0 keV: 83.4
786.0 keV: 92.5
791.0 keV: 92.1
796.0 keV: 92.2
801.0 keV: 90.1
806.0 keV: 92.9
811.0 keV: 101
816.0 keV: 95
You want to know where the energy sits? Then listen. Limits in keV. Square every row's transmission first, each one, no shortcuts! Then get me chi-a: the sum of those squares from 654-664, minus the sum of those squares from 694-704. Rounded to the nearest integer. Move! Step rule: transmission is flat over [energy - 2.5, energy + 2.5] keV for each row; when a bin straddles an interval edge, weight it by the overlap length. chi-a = 4668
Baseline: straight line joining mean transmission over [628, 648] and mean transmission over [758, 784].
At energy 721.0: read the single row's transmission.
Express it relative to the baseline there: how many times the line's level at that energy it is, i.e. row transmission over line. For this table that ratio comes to 0.64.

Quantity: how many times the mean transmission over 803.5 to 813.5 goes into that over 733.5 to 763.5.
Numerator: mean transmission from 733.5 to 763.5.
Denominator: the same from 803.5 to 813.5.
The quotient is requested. 0.89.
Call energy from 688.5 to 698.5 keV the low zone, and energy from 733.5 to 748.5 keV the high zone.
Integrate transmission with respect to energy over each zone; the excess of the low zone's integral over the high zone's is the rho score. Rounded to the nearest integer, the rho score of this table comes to -502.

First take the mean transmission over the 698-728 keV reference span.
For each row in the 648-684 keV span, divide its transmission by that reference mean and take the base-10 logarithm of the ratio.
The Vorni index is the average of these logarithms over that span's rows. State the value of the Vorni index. 0.21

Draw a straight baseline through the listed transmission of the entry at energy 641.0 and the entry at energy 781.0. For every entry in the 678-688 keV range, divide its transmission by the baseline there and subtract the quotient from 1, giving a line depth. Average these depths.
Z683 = -0.09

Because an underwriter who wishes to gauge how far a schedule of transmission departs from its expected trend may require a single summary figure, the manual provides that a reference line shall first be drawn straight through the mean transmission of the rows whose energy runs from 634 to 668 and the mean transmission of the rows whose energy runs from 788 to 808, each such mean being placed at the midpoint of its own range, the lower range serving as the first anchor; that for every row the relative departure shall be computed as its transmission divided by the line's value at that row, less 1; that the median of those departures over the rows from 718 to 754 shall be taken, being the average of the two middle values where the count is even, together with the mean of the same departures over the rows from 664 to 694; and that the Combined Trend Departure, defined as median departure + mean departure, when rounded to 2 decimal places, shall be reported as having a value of -0.03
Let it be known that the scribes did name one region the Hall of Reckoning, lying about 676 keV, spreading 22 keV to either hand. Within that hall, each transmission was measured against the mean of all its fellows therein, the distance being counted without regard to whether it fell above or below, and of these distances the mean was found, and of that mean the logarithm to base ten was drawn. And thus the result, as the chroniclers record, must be 0.69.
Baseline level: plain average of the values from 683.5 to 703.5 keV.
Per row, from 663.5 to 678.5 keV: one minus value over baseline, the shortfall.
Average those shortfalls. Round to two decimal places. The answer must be -0.17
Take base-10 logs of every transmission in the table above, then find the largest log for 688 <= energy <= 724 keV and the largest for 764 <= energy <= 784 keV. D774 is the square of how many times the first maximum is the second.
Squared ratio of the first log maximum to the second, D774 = 0.92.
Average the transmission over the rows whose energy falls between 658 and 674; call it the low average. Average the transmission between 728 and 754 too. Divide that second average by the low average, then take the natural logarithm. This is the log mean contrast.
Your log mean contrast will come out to -0.06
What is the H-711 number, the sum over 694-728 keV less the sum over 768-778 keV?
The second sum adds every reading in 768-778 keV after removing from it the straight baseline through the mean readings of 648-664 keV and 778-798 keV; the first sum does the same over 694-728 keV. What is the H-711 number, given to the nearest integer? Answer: -222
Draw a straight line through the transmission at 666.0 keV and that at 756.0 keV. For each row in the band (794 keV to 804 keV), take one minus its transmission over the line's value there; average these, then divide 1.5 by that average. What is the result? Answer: 49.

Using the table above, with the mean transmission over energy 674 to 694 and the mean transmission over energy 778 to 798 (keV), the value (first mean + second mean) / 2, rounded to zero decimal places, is 89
